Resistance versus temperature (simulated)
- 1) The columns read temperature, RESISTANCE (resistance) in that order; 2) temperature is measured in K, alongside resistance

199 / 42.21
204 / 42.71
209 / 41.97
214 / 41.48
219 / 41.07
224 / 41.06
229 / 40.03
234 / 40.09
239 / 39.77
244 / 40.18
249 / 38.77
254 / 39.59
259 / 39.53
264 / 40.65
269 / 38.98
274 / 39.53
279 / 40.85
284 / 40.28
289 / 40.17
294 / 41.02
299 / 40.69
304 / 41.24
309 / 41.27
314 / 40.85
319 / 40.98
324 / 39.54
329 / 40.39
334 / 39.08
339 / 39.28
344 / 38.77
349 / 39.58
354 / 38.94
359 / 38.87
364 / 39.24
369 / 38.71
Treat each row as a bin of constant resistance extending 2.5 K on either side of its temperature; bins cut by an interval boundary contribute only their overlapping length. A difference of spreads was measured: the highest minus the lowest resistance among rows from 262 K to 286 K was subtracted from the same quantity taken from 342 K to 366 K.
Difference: -1.1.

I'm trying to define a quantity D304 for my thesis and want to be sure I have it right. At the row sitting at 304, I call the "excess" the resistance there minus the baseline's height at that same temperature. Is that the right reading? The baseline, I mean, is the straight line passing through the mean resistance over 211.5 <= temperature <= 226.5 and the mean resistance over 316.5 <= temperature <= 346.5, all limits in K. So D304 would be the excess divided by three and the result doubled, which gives 0.8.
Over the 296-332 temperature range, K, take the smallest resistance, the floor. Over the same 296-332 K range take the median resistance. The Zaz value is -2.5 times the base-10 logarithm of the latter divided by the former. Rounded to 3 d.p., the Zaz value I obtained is -0.035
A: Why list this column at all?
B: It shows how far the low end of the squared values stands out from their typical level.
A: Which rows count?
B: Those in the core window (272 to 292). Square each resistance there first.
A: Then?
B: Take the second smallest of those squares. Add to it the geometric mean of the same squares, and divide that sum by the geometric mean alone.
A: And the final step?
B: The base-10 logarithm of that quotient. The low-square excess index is 0.301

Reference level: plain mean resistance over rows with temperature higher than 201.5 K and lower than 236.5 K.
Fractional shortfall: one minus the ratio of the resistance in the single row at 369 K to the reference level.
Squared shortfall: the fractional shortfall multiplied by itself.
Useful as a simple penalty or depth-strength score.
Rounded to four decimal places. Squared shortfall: 0.0037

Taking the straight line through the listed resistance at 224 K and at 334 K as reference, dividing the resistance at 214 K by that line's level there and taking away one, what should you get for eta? 0.006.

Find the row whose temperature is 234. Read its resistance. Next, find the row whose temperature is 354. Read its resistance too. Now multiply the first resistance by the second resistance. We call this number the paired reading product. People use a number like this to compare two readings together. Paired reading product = 1561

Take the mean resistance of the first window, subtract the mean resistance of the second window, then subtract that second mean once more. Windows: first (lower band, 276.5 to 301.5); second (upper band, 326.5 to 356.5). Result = -38.1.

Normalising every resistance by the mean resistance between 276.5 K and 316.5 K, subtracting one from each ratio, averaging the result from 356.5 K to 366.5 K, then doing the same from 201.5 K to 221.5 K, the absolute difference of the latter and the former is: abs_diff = 0.067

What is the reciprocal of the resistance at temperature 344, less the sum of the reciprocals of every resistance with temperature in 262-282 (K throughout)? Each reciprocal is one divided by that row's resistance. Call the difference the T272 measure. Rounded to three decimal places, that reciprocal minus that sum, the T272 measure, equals -0.074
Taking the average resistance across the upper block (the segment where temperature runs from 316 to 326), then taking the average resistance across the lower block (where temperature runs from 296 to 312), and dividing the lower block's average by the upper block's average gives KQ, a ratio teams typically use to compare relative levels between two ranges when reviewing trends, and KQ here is 1.02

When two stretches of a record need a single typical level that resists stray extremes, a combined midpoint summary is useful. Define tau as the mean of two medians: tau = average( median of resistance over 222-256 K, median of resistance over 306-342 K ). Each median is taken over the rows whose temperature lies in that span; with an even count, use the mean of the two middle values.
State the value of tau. 40.2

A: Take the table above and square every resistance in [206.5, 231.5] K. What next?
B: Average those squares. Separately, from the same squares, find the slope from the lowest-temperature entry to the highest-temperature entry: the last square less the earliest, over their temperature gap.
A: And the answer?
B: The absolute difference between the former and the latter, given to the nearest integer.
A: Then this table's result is 1699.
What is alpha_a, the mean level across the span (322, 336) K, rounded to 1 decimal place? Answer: 39.7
